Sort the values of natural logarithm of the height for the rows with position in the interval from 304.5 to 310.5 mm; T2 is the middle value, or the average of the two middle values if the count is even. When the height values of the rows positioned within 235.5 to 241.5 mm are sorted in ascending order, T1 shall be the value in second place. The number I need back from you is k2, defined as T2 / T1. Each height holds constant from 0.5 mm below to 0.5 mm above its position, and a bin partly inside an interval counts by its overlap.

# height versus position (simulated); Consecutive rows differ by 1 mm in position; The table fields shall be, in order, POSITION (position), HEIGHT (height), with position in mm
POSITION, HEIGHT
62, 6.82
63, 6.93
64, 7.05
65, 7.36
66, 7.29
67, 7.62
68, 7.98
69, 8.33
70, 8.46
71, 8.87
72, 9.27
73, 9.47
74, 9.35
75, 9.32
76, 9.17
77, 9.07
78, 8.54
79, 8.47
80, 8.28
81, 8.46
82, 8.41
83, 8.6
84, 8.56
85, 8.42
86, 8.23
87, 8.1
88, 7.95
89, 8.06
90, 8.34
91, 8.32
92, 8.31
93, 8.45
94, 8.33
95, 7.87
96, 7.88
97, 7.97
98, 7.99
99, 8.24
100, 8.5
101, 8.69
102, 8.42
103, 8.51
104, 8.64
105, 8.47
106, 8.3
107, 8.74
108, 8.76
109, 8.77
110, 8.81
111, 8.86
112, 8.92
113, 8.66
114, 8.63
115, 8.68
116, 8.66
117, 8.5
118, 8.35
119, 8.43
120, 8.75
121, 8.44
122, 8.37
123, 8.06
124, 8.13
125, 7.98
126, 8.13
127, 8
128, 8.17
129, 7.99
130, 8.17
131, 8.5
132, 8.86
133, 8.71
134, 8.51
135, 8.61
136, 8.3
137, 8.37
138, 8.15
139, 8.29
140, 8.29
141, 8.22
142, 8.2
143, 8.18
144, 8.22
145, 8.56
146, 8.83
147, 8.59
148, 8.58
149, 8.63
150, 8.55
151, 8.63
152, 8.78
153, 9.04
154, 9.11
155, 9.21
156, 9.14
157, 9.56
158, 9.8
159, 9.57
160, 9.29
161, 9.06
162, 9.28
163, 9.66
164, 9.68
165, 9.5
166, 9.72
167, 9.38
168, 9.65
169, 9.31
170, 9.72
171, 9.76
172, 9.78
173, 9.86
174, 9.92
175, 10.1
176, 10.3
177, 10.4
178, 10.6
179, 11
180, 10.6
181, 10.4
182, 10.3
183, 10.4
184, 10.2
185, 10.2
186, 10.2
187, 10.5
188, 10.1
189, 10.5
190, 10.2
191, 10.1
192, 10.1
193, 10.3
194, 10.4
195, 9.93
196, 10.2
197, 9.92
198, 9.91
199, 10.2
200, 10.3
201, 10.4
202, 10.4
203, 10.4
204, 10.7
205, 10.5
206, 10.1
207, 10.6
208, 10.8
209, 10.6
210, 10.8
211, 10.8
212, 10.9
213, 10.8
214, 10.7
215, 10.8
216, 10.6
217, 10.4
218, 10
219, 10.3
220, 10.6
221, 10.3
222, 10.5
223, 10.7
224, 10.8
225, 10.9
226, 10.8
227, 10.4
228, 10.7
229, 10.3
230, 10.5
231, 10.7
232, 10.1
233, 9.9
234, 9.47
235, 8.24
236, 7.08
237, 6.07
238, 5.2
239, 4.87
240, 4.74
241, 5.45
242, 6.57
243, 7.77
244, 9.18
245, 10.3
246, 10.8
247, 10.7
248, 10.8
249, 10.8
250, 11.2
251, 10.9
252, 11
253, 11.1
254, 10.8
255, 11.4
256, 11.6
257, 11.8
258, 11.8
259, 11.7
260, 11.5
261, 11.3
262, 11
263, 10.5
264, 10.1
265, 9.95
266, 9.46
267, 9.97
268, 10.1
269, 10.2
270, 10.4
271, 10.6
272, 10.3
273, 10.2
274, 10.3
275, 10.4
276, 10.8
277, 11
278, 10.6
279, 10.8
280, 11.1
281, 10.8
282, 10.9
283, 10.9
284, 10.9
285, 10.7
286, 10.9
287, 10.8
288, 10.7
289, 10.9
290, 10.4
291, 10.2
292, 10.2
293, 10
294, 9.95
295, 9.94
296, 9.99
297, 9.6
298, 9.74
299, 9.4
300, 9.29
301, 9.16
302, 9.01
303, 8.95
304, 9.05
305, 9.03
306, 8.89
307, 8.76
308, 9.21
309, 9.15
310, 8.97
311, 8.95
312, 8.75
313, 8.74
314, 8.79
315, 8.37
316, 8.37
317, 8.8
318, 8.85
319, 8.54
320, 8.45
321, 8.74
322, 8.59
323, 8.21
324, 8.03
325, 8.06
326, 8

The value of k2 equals 0.45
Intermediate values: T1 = 4.87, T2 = 2.20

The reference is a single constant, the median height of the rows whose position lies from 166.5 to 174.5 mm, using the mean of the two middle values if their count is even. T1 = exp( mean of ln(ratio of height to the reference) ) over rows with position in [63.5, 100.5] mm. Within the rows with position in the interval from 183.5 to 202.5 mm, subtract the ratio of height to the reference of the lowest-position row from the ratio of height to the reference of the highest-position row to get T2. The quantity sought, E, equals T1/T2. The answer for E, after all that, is 42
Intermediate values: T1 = 0.86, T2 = 0.02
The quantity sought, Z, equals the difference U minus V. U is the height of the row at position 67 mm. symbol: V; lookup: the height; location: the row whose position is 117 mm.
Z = -0.9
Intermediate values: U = 7.62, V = 8.5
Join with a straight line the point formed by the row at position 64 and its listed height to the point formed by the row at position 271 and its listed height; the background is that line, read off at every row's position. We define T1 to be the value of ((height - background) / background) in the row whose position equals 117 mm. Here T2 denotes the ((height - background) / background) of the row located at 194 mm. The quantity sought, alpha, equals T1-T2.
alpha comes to -0.05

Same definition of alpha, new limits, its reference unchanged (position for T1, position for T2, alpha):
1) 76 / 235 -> 0.44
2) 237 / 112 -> -0.53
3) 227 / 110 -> -0.07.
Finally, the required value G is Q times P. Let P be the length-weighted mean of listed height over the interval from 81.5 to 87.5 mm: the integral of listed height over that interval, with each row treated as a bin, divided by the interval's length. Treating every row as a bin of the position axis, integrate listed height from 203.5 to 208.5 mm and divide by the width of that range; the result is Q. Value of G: 88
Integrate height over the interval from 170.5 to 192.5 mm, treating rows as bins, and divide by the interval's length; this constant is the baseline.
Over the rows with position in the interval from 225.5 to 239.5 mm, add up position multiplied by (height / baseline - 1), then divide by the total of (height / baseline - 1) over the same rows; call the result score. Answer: 238.1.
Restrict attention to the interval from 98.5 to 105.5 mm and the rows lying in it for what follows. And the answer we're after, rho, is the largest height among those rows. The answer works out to 8.69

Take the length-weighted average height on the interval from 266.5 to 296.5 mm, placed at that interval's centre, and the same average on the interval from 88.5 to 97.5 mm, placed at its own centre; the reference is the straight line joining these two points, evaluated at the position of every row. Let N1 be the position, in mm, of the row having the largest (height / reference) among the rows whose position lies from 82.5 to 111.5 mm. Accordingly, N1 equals 83 mm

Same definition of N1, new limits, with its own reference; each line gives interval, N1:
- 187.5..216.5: 212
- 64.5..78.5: 73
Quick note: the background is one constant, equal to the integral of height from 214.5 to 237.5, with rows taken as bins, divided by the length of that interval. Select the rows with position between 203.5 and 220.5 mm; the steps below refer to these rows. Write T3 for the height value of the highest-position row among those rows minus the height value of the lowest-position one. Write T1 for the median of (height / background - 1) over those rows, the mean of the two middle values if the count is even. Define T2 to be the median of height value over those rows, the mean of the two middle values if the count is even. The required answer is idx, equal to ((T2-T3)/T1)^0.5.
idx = 13.4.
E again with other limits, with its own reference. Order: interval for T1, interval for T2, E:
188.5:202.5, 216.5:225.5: 20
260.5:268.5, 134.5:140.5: -32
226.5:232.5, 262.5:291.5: -35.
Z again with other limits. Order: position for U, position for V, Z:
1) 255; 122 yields 3.0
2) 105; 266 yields -1.0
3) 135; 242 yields 2.0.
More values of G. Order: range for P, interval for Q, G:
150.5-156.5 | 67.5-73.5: 78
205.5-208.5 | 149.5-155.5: 93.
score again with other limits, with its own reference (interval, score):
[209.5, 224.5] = 215.8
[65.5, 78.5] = 70.8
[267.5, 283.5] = 279.0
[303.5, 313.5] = 308.6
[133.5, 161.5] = 145.5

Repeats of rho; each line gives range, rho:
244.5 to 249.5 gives 10.8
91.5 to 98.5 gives 8.45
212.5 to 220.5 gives 10.8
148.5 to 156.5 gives 9.21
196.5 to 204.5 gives 10.7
